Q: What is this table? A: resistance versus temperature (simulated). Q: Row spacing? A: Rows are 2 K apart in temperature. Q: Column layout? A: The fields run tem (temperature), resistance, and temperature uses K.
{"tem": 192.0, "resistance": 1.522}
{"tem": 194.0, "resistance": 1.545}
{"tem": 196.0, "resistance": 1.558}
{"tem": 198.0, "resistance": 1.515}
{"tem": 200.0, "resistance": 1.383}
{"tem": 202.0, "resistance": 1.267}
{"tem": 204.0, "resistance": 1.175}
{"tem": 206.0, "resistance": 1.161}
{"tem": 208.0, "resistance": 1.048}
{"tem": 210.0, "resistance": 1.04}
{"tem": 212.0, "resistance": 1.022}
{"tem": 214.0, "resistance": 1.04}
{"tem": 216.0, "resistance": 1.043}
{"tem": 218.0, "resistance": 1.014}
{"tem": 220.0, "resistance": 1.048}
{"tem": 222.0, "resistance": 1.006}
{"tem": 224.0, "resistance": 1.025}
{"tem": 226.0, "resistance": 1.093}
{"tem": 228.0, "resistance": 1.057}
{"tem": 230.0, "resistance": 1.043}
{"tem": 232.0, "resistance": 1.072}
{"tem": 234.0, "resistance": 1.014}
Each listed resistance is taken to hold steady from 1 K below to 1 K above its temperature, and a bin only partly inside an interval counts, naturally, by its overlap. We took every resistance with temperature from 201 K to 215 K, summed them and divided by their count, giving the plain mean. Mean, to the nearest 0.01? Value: 1.11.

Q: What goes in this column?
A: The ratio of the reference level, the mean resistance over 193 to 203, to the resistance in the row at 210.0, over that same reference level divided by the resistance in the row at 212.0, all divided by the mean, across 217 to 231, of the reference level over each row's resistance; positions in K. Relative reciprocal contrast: 0.70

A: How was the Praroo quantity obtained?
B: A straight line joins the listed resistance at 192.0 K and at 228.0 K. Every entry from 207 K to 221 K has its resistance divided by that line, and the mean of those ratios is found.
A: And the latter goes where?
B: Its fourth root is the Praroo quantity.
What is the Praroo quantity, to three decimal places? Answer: 0.957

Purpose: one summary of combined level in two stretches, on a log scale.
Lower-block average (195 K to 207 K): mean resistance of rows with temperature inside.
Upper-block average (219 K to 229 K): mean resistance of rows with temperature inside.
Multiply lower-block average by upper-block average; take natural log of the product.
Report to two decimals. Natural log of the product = 0.34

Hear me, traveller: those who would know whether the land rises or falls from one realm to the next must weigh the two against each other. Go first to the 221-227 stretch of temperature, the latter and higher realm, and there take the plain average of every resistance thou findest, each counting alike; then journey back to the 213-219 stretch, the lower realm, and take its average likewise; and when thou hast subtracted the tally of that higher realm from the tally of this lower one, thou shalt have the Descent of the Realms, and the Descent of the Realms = 0.0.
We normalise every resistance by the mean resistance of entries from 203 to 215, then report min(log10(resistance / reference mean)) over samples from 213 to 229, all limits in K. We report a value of -0.031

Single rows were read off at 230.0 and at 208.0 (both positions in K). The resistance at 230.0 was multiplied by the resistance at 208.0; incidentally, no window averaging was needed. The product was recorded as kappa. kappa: 1.09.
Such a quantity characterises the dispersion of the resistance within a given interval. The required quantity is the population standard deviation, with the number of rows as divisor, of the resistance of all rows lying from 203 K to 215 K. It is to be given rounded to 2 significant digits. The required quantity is 0.062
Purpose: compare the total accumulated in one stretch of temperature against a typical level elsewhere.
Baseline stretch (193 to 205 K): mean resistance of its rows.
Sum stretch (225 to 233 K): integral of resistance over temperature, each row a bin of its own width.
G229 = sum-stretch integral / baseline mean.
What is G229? 6.1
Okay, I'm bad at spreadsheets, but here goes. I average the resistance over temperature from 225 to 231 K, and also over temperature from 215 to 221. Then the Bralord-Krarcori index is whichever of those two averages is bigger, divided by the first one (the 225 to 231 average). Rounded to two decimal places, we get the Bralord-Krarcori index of 1.00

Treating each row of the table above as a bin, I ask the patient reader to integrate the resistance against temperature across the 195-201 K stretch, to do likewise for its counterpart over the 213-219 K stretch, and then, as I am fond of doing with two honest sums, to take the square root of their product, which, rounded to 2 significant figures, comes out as 7.4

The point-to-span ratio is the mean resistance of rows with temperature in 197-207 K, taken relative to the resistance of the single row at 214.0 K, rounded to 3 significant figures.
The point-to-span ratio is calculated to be 1.25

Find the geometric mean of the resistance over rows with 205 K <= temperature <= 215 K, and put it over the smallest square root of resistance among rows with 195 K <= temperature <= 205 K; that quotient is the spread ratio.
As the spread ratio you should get 0.98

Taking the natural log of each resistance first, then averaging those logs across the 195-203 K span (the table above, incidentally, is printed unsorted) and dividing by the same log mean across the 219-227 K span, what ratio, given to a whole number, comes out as 9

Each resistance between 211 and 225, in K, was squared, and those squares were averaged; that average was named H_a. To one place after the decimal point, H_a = 1.1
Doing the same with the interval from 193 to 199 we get 2.4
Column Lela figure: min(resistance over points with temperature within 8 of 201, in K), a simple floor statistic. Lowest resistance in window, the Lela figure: 1.048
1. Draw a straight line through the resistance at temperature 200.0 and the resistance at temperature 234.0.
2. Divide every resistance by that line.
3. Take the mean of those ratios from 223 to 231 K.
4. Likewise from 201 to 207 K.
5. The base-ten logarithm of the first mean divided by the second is 0.033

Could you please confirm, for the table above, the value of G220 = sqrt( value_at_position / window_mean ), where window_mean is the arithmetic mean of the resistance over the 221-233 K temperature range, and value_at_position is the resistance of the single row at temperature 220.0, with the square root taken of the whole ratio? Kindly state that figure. 1.00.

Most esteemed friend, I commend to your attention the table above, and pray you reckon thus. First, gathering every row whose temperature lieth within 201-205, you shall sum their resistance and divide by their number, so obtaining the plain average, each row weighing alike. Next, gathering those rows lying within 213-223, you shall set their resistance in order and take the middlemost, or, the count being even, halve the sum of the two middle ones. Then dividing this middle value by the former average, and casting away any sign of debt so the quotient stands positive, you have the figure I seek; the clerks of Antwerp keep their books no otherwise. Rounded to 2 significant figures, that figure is 0.85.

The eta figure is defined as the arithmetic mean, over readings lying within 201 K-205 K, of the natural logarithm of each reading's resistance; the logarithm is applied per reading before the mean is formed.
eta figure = 0.20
